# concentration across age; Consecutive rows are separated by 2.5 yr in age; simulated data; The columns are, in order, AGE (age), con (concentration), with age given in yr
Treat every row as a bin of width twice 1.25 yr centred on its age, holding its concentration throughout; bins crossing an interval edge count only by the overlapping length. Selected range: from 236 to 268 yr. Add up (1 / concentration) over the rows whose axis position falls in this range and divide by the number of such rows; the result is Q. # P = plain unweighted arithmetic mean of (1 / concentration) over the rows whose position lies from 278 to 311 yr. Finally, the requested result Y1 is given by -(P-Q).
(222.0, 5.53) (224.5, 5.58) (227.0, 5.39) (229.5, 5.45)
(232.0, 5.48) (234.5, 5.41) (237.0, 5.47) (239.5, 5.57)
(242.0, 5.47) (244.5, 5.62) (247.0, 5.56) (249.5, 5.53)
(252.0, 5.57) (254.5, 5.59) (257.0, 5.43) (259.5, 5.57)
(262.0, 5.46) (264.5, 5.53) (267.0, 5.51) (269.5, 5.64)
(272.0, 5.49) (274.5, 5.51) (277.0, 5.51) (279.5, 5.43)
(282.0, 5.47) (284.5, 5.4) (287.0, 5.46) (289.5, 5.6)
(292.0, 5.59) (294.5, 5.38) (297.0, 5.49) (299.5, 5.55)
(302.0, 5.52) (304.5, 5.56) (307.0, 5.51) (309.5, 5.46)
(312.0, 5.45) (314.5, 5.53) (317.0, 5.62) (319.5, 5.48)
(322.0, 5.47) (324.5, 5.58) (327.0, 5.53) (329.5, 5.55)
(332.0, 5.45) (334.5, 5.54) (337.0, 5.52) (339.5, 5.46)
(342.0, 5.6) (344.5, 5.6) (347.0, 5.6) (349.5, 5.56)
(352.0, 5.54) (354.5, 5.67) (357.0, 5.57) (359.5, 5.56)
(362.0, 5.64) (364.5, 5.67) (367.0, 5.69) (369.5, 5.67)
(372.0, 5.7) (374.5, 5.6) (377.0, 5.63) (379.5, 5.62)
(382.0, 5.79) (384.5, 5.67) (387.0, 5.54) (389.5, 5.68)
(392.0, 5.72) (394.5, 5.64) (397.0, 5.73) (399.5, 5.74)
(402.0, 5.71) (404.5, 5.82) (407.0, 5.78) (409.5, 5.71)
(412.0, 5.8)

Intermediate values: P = 0.182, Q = 0.181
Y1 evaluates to -0.001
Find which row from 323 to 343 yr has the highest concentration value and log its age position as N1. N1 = 342.0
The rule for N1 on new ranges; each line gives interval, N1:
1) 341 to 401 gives 382.0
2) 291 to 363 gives 354.5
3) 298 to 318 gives 317.0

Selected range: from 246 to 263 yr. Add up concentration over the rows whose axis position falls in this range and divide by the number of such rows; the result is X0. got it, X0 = 5.53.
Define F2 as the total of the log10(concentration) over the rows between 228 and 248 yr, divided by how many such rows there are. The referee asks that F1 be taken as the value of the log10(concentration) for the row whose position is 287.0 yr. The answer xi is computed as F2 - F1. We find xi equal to 0.0034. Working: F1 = 0.737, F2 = 0.741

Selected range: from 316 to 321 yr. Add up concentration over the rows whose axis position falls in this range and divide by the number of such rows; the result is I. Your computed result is 5.55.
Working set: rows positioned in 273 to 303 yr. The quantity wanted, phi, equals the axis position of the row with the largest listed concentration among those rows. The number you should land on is 289.5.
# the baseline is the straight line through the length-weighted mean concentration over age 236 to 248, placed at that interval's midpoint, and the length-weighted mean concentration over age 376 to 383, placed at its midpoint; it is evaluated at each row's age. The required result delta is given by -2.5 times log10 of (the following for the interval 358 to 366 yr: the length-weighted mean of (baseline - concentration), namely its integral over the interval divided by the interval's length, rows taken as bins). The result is 3.6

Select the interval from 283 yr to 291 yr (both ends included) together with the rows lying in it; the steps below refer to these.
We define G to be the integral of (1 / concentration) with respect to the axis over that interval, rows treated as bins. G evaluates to 1.46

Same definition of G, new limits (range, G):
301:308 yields 1.27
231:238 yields 1.28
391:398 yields 1.23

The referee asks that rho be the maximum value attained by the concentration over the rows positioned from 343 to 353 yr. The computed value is 5.6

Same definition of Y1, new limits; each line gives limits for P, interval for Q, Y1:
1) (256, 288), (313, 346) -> -0.001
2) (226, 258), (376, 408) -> -0.006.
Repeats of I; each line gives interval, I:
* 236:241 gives 5.52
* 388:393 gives 5.70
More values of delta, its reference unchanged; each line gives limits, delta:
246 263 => 4.2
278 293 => 2.6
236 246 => 6.2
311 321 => 2.6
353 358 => 3.6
